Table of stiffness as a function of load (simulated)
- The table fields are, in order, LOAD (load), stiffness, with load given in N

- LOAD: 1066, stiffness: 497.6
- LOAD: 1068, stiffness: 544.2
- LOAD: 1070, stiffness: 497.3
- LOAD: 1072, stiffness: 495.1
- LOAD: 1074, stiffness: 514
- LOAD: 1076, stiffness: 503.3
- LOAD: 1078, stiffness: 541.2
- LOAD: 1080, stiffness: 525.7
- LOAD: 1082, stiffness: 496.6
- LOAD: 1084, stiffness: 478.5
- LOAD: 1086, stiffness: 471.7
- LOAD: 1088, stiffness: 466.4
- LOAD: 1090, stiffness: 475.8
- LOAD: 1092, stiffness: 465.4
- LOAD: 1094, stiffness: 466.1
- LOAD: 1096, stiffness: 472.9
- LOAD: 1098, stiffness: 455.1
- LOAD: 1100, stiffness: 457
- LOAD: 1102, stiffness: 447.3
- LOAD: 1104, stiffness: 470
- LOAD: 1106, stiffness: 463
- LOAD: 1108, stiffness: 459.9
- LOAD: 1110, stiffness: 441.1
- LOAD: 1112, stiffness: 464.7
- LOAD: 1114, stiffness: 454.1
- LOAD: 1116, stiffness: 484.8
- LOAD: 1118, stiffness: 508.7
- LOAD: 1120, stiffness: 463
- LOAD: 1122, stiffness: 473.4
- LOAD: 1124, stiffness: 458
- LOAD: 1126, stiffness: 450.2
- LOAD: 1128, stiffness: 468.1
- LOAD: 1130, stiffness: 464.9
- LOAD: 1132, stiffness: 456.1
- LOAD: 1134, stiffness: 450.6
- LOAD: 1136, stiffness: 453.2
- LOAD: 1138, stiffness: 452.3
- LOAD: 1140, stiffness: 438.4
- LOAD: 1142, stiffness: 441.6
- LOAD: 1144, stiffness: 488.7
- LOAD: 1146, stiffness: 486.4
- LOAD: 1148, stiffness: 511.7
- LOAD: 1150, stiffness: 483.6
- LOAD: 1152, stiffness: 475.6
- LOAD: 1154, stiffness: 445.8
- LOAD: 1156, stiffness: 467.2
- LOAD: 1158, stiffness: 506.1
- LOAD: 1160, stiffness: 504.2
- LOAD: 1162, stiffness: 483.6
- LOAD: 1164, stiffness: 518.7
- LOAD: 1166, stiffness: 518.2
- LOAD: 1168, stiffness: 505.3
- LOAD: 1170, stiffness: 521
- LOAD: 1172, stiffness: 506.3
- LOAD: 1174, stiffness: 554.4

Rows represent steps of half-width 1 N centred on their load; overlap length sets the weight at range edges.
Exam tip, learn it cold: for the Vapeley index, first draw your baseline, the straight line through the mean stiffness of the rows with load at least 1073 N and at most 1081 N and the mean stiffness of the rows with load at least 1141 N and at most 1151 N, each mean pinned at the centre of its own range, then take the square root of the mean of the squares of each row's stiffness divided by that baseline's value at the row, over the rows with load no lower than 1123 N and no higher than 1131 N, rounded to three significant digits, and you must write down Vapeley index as 0.934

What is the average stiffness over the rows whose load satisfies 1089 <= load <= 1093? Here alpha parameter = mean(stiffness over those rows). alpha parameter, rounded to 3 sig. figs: 471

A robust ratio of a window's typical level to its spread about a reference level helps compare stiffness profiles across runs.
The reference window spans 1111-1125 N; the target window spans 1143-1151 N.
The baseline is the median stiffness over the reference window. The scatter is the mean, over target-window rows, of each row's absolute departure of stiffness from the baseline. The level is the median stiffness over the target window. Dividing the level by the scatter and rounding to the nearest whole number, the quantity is 17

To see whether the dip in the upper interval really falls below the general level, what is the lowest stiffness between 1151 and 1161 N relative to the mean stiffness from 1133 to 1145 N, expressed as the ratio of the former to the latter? 0.98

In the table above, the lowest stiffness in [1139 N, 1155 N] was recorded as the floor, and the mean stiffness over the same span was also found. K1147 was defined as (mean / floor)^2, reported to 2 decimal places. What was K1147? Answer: 1.16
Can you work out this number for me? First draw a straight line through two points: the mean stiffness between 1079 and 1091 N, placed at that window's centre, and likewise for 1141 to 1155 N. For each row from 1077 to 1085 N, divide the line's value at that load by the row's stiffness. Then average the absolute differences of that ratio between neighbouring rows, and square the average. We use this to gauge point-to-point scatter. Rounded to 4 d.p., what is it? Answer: 0.0015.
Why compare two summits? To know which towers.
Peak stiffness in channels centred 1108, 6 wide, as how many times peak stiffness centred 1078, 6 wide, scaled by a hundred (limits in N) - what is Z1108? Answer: 86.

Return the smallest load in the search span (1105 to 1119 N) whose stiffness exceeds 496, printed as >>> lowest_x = 1118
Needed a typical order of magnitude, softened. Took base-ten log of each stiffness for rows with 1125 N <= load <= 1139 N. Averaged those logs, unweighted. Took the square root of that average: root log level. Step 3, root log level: 1.63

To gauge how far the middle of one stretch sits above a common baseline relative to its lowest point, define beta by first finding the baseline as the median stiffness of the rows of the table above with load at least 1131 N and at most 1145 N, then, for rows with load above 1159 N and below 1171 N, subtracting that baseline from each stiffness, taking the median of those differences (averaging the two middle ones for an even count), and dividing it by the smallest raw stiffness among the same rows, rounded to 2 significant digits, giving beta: 0.12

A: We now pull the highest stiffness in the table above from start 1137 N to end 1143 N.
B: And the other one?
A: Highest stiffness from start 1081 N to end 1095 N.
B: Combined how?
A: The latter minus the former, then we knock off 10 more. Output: 34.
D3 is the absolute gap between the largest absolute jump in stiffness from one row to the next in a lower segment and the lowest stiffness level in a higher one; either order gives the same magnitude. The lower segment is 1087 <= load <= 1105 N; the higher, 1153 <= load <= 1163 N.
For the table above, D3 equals 423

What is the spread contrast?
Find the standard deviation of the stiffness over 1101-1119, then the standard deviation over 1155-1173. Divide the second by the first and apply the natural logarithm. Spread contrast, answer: -0.15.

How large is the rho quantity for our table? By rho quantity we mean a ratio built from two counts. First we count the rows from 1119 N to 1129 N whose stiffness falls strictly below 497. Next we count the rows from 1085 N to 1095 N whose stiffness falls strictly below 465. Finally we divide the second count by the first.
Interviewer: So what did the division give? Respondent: 0.0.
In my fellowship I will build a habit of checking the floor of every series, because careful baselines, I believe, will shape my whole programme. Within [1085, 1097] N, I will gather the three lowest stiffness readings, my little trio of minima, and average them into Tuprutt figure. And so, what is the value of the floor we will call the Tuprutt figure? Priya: 466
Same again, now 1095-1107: 453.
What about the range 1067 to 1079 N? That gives 499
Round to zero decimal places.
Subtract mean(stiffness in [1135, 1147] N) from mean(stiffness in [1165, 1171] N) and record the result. 55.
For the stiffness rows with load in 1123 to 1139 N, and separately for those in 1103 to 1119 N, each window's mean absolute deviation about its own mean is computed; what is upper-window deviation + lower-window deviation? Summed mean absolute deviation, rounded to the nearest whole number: 20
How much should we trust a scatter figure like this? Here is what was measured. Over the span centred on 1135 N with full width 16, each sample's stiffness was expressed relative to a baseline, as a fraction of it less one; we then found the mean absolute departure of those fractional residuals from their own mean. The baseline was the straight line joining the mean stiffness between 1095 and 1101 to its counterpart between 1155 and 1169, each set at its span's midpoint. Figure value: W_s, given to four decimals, 0.0197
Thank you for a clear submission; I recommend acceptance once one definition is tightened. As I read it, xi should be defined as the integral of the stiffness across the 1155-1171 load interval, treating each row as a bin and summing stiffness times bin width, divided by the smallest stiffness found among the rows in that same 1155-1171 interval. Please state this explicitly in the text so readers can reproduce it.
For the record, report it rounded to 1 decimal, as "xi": 17.2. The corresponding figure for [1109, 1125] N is 17.0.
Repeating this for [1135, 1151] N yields 17.1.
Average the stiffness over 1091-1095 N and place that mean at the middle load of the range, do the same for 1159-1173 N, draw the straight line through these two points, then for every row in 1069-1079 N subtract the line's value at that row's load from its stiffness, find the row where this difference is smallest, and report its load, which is 1072 N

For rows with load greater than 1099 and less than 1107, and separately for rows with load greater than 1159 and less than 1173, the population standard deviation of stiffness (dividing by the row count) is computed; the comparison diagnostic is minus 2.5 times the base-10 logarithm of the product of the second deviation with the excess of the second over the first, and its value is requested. -4.1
